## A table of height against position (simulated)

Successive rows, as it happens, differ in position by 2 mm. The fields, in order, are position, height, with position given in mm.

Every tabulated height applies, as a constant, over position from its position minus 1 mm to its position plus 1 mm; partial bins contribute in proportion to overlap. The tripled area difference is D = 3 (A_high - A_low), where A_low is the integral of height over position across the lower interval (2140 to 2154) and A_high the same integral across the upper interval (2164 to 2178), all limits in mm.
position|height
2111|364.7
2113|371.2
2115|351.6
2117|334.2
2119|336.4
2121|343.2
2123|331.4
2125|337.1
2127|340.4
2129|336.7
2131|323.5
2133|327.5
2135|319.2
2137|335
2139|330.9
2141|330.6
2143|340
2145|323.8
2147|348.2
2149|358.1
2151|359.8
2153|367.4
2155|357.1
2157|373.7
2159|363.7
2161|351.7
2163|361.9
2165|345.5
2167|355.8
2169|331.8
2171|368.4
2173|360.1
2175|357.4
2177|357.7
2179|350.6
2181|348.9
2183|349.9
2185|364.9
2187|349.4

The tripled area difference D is 293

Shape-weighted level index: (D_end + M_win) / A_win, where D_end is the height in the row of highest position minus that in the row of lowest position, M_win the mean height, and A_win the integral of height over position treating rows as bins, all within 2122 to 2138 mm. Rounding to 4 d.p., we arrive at 0.0632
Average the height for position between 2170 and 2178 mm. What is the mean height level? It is 361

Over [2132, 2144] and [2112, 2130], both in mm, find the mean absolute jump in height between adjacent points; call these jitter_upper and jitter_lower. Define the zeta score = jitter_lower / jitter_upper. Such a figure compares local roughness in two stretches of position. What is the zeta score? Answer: 1.2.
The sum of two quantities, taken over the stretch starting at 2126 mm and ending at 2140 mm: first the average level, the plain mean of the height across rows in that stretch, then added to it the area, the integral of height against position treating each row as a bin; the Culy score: 4957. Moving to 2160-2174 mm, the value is 5304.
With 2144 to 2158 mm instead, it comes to 5332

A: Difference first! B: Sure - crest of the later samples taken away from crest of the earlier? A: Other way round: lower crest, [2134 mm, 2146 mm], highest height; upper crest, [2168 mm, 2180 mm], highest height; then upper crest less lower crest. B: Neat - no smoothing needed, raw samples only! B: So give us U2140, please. 28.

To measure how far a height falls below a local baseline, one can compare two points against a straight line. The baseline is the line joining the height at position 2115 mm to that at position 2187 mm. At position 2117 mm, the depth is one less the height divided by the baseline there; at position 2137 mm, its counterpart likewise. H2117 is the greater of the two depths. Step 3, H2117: 0.05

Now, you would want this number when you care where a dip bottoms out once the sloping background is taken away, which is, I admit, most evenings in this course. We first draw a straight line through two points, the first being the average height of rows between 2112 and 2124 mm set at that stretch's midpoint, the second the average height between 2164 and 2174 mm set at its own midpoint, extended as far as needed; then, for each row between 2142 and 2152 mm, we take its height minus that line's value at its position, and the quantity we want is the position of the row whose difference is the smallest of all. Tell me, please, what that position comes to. 2145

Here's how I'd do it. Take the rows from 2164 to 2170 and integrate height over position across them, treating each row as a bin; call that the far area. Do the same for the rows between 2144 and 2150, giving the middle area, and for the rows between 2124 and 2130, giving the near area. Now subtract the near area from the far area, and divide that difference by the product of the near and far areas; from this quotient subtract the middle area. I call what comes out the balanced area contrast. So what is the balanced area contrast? -2060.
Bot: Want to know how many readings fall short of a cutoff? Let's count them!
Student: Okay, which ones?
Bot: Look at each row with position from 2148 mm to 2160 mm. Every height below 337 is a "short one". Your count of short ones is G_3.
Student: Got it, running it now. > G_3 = 0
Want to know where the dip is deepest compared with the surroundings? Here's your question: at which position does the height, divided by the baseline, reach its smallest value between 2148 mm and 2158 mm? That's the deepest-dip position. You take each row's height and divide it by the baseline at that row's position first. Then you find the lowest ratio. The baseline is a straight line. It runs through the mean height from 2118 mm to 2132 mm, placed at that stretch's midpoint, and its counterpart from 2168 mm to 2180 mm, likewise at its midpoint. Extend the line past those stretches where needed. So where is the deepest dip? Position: 2155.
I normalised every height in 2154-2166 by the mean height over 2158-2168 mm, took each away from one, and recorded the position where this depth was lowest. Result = 2157 mm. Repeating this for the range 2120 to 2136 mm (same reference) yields 2121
